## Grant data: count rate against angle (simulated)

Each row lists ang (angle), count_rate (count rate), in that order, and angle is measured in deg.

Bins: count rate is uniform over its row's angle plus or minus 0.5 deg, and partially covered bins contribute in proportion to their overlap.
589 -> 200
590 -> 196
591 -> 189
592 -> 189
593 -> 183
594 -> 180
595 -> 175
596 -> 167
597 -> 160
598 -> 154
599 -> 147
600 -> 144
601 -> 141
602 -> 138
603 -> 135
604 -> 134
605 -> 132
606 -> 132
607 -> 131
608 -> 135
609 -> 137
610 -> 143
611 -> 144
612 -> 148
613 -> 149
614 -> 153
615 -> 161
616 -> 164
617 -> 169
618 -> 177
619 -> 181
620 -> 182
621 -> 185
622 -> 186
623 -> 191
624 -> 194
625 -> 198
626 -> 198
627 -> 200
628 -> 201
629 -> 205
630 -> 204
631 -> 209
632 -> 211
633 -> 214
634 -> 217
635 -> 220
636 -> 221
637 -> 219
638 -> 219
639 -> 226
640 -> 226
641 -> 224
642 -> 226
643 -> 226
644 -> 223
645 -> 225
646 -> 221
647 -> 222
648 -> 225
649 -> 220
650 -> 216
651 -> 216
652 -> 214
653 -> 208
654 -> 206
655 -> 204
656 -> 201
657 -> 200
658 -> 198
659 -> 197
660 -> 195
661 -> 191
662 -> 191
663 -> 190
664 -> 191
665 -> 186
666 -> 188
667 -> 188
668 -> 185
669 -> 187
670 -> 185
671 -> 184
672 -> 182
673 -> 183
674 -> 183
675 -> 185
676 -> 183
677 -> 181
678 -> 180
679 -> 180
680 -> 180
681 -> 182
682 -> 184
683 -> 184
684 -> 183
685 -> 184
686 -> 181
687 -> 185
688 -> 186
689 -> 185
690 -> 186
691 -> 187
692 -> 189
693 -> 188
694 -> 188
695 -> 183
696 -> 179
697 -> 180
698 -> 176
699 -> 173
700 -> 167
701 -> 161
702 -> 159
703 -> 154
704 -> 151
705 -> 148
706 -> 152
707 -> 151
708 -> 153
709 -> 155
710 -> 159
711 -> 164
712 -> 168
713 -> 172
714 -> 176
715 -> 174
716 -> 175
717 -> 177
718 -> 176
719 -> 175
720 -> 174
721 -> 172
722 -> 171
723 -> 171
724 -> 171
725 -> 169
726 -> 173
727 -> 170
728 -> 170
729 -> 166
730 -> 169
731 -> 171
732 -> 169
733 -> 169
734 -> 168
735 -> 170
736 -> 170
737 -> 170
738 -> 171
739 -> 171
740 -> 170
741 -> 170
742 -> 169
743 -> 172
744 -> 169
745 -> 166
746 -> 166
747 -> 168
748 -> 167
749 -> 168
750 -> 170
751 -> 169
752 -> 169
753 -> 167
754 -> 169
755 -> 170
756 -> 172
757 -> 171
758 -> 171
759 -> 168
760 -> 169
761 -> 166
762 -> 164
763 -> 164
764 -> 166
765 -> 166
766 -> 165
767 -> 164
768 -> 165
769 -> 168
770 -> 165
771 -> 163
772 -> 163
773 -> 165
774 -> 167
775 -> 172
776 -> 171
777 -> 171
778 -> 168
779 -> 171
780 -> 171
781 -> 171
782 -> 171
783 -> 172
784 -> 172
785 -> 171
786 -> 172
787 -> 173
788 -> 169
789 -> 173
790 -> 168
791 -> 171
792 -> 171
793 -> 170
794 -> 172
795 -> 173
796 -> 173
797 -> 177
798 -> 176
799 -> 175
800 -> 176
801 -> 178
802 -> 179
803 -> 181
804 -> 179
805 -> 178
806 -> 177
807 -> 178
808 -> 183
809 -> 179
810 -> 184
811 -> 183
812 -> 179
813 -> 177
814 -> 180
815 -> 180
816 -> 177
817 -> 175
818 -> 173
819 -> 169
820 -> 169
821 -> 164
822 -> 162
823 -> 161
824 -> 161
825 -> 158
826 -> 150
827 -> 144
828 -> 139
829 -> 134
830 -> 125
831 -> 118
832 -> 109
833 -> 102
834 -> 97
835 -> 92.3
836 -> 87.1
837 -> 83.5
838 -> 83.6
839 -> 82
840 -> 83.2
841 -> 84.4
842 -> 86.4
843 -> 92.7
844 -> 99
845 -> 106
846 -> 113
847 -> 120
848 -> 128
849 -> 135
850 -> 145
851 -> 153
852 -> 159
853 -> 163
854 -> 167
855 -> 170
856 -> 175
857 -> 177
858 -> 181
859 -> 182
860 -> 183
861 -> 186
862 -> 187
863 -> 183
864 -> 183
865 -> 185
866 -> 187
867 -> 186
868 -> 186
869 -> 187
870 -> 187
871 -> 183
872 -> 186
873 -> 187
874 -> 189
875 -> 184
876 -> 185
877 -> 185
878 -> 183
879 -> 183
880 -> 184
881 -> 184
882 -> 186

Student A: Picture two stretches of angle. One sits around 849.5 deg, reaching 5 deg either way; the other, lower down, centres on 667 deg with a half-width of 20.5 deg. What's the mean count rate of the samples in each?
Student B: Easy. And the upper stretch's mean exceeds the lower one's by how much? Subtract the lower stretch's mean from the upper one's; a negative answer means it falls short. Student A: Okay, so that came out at -54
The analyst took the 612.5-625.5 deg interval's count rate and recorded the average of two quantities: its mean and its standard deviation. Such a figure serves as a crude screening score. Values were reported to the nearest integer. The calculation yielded 96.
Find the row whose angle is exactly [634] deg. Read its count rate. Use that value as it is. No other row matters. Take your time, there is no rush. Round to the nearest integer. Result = 217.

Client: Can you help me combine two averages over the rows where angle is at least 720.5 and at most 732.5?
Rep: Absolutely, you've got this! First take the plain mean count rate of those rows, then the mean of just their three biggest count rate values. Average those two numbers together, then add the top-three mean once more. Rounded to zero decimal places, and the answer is 343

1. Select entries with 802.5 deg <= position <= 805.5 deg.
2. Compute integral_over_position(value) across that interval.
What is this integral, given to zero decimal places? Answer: 538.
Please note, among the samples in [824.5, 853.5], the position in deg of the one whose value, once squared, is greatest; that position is 853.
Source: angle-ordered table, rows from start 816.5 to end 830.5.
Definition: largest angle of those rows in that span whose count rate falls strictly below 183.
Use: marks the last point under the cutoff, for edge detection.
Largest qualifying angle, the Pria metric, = 830 deg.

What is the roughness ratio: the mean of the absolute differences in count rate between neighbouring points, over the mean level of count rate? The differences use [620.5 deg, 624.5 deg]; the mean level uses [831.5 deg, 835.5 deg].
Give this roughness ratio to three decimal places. 0.030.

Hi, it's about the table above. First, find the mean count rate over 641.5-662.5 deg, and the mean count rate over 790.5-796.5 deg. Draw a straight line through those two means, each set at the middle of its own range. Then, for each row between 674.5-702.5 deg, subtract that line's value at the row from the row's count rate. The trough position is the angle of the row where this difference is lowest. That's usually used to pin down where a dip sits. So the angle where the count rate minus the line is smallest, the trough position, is 702 deg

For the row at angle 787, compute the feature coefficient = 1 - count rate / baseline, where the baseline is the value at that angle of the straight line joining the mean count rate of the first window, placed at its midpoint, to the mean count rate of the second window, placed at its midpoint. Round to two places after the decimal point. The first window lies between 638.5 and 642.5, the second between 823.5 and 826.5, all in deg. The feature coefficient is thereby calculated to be -0.01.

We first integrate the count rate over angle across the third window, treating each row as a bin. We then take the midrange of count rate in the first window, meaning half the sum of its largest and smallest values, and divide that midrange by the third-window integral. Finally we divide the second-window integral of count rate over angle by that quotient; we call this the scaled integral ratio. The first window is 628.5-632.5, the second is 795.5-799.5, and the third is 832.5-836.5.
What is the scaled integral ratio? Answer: 1278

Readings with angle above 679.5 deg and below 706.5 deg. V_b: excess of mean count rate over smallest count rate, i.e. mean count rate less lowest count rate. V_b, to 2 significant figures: 28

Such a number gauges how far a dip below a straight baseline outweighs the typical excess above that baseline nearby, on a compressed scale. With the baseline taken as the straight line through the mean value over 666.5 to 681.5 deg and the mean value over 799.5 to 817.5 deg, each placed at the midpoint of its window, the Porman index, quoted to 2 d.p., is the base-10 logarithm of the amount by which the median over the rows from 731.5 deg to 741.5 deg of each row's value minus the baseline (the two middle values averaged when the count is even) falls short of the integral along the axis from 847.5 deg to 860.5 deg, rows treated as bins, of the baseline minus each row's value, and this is 2.31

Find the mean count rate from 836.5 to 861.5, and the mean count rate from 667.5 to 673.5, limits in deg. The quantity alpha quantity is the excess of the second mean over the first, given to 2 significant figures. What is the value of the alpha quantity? 51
